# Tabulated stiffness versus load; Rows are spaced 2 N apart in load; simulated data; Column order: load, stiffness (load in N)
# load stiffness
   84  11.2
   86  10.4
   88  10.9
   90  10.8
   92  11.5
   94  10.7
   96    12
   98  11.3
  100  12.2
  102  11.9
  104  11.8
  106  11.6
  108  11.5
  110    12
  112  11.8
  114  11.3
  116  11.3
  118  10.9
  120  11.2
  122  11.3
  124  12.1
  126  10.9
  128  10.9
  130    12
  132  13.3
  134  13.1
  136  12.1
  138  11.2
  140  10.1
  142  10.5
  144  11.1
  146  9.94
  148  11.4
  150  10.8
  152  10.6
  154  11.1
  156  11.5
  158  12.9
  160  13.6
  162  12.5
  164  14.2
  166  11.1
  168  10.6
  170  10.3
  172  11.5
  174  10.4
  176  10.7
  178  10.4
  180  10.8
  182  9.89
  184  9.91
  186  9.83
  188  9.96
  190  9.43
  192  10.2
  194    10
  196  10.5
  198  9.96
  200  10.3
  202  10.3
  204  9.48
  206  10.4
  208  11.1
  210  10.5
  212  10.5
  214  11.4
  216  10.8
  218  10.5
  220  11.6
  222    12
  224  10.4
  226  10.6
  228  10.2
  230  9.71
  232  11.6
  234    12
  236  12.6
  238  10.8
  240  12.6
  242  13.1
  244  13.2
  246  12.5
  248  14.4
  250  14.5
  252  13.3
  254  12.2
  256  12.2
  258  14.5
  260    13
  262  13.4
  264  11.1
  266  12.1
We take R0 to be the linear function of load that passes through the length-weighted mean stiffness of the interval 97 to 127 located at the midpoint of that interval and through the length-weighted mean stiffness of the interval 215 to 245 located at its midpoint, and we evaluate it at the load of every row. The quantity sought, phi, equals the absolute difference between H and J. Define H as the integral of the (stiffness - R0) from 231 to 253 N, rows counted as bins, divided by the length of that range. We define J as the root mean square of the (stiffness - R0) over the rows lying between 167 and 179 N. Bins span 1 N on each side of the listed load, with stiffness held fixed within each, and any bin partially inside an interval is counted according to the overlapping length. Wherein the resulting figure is 0.4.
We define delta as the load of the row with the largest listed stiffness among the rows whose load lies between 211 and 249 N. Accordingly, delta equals 248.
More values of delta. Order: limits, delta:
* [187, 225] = 222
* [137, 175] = 164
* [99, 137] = 132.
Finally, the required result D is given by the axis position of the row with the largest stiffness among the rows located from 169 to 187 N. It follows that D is 172 N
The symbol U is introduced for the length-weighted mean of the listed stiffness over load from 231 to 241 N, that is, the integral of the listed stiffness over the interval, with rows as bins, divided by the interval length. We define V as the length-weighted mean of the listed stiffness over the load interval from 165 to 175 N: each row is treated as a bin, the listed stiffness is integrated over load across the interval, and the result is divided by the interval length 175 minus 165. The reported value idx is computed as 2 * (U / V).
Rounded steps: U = 11.9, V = 10.8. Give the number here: 2.21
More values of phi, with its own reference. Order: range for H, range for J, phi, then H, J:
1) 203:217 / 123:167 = 2.0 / -0.9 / 1.2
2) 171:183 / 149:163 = 2.0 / -0.9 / 1.1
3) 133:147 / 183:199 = 1.9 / -0.4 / 1.5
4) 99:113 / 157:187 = 1.1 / 0.3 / 1.4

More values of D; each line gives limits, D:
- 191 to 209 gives 208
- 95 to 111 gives 100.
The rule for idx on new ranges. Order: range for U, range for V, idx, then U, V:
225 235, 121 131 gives 1.89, 10.8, 11.4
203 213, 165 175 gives 1.93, 10.4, 10.8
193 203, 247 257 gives 1.53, 10.2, 13.3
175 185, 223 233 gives 1.97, 10.3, 10.5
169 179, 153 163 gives 1.73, 10.7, 12.3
